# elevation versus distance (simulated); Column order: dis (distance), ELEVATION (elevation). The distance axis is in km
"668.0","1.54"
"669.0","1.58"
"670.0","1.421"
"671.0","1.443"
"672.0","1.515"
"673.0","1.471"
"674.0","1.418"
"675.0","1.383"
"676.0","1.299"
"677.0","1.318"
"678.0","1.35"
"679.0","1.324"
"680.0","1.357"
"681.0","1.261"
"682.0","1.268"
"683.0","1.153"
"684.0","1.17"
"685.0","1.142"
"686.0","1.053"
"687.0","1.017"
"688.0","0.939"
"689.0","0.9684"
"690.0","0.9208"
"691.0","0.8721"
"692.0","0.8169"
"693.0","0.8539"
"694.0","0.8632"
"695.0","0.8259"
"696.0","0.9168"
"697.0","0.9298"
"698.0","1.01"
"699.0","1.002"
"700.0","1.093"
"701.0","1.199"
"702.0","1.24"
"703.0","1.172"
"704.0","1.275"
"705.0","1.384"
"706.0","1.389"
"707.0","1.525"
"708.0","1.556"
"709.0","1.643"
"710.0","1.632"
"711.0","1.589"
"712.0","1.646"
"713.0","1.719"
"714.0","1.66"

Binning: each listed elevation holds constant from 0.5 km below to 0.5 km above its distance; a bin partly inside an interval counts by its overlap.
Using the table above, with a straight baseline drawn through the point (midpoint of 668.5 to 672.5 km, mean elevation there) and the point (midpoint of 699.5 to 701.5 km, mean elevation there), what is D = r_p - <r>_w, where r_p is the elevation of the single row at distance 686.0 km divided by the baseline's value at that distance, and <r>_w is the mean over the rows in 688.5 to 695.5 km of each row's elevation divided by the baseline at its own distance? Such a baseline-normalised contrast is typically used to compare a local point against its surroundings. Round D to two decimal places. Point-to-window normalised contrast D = 0.10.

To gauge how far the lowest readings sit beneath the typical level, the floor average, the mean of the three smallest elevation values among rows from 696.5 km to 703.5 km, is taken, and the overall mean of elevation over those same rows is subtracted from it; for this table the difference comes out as -0.112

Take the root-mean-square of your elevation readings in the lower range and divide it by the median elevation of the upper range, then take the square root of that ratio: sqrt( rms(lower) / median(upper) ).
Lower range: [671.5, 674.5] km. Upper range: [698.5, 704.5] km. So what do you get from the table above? 1.11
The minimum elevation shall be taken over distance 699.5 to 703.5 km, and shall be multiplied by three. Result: 3.3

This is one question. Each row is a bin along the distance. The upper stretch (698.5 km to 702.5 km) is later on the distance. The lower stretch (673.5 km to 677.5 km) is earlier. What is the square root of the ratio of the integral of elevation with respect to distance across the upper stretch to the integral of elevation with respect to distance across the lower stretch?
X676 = 0.91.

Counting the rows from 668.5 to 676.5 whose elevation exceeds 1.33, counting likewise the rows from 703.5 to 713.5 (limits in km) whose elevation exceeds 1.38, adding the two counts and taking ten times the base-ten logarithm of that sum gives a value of 12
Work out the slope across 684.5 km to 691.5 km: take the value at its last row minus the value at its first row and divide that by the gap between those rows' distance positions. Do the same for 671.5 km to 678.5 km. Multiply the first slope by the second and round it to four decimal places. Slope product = 0.0012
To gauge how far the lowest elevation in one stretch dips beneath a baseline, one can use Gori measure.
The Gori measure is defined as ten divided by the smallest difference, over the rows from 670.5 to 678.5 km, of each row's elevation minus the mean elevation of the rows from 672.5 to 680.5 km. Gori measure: -152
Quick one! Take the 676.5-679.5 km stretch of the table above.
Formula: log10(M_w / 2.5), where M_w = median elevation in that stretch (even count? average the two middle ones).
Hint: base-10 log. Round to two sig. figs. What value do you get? -0.28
